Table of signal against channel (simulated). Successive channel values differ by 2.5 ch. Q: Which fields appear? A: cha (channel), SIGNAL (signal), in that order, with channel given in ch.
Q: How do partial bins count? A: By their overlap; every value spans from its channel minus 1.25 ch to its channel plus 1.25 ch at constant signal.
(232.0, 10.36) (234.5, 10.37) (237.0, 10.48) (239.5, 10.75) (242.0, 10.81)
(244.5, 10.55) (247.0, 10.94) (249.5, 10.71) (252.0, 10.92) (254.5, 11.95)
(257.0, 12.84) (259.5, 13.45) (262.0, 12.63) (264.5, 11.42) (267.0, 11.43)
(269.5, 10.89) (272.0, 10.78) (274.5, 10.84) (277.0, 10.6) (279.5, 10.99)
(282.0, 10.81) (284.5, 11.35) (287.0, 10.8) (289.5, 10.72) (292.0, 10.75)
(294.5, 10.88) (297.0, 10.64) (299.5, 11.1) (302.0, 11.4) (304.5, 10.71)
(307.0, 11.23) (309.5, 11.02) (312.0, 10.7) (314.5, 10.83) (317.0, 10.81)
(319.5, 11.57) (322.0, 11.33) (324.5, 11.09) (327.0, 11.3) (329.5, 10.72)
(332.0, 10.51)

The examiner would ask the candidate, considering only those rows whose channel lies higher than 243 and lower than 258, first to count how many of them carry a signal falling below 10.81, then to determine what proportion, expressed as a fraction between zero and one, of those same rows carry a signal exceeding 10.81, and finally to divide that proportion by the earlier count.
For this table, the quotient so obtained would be 0.33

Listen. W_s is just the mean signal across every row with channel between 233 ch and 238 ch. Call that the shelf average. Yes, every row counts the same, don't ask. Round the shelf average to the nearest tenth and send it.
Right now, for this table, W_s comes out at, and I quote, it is 10.4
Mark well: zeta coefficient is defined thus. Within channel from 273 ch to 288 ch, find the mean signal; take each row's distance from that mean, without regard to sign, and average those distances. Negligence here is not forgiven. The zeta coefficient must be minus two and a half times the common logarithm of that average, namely 1.86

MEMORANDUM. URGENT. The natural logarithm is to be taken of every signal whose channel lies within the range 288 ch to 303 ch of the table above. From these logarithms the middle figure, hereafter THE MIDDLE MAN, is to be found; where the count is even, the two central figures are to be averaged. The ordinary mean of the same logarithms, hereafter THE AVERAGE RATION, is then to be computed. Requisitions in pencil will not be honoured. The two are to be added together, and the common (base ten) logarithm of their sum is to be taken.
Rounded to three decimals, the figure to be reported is 0.679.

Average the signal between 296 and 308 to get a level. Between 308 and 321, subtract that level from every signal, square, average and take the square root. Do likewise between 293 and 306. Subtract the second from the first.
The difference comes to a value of 0.025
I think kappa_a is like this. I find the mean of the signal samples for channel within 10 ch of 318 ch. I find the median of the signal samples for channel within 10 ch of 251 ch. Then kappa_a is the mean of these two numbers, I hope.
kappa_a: 11.01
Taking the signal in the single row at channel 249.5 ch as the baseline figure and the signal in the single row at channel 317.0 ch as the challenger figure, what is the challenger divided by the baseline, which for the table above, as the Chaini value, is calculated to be 1.01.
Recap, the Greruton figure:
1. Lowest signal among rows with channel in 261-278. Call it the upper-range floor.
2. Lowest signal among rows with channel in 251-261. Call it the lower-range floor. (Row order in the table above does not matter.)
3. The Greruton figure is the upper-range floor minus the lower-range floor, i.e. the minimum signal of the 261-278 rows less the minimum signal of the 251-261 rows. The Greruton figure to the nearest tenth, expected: -0.3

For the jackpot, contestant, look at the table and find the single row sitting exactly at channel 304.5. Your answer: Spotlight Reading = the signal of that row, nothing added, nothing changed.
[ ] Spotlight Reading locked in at 10.71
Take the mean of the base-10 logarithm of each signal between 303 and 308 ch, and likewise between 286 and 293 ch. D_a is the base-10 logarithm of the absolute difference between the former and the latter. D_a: -2.1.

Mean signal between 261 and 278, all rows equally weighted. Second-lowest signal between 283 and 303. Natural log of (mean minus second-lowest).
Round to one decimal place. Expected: -0.7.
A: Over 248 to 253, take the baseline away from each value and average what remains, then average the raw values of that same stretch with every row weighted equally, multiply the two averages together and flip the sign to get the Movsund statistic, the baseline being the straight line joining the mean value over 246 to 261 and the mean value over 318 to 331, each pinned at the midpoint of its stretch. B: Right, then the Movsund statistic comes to 11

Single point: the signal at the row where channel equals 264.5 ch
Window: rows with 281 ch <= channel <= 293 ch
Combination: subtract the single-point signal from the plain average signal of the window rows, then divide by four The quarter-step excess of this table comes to -0.13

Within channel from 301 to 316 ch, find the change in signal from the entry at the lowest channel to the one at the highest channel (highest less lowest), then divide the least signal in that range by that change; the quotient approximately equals -19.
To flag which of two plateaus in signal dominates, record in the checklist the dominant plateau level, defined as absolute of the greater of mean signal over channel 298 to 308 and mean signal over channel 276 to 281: 11.1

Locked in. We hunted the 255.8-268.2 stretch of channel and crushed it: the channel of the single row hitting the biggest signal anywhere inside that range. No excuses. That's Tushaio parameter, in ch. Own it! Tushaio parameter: 259.5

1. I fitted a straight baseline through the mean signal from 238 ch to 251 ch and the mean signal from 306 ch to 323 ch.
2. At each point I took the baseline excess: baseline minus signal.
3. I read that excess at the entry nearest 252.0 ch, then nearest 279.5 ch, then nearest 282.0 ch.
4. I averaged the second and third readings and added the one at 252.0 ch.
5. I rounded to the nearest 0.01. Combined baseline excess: -0.12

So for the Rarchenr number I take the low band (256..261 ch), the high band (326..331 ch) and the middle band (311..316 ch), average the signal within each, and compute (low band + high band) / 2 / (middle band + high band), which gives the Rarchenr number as 0.55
